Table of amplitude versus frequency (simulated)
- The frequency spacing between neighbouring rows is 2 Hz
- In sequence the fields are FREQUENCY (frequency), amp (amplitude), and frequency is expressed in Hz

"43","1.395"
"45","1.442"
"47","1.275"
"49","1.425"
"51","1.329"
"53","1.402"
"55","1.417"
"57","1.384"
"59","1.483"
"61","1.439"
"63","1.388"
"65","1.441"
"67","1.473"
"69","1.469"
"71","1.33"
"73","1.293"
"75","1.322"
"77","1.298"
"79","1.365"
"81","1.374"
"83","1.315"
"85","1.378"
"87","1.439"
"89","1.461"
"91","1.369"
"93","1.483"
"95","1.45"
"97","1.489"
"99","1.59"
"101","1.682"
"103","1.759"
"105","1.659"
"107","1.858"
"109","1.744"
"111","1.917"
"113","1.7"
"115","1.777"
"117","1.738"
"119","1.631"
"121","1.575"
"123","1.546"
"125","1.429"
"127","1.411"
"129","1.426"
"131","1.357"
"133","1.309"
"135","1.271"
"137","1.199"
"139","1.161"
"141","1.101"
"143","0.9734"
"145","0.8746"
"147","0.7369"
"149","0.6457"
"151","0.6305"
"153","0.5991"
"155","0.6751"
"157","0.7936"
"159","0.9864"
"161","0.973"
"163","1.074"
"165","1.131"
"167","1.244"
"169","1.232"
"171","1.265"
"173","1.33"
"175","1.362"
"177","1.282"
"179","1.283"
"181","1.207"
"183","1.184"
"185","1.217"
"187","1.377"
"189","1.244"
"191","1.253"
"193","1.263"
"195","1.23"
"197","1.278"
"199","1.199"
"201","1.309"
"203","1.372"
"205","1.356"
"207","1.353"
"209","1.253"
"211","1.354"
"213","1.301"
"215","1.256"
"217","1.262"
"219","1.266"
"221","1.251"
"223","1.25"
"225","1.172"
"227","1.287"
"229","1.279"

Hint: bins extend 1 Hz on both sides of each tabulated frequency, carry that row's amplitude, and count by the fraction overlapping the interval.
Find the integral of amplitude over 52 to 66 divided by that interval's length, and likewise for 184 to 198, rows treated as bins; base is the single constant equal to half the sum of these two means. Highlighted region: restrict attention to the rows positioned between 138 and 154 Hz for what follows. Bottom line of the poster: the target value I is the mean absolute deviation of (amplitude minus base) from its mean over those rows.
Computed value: 0.19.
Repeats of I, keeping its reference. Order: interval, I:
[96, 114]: 0.10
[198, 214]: 0.05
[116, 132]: 0.11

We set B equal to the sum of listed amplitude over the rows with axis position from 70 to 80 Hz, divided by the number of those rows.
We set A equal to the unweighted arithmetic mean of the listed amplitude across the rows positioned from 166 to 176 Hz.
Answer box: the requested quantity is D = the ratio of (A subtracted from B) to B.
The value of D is 0.03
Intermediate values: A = 1.29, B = 1.32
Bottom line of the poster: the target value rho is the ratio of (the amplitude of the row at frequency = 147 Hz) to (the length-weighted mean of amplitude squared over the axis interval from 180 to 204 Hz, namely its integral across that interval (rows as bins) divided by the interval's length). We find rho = 0.5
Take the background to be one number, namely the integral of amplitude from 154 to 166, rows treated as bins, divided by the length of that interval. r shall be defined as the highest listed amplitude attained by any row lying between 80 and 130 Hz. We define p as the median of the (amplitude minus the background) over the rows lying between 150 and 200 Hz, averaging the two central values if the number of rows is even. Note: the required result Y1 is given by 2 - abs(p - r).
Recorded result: 0.37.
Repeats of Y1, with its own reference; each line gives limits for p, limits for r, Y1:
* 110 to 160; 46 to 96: 0.85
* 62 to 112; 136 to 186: 1.15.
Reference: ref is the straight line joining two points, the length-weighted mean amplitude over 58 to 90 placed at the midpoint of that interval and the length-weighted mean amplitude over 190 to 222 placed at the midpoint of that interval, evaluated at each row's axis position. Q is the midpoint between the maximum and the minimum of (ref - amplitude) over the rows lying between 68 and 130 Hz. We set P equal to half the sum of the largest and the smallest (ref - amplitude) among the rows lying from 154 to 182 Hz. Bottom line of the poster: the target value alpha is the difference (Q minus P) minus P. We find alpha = -0.8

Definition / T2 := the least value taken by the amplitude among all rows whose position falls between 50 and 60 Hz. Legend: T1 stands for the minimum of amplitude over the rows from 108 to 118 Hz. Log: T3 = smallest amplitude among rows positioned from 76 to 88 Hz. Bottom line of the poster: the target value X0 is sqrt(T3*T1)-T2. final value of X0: 0.16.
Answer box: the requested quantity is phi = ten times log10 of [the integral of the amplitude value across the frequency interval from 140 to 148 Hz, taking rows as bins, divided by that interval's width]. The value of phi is -0.4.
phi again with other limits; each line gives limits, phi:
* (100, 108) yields 2.4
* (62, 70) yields 1.6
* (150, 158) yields -1.7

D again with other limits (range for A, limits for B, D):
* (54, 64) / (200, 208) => -0.06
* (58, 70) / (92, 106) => 0.09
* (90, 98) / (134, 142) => -0.22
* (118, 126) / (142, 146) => -0.67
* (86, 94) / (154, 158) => -0.96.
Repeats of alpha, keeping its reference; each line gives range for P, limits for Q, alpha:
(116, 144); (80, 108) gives -0.2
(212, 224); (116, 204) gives 0.2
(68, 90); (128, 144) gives 0.1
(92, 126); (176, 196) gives 0.7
